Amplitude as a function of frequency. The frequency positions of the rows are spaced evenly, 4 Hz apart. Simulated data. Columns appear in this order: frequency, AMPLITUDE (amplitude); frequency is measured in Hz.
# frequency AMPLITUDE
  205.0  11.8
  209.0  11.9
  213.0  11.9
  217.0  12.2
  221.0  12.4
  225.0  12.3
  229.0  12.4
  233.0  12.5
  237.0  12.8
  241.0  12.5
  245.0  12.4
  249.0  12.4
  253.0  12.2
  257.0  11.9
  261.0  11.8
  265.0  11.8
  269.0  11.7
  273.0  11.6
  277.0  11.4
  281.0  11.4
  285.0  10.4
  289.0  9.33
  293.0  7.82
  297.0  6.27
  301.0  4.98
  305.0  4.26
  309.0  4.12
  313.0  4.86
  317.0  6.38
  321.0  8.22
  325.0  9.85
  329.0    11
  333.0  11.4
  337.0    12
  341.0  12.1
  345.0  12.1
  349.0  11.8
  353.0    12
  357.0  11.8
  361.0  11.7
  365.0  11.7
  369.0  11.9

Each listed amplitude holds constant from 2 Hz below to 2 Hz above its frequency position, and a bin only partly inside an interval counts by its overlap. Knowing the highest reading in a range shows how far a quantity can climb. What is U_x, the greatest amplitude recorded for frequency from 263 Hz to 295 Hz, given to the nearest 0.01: 11.80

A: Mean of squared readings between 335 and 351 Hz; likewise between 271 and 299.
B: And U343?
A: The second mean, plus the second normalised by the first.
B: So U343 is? 99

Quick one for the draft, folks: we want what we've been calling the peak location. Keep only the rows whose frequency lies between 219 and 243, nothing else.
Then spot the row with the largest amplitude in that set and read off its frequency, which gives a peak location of 237.0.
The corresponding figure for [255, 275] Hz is 257.0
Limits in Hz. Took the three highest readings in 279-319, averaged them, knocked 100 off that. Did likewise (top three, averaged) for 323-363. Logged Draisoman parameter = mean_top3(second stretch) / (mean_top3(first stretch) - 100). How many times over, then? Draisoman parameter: -0.135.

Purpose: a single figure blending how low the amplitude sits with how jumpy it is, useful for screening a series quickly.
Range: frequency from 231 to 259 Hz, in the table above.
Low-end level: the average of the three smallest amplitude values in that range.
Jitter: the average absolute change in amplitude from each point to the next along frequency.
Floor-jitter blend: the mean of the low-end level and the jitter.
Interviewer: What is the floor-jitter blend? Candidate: 6.2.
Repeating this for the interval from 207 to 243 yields 6.1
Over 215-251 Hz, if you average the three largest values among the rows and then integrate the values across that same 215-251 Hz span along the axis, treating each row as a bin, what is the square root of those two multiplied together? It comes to 75.1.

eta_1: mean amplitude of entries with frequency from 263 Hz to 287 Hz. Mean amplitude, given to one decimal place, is 11.4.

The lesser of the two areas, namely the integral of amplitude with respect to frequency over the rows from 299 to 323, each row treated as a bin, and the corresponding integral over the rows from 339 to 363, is 131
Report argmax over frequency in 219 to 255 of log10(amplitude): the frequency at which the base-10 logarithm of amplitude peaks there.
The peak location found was 237.0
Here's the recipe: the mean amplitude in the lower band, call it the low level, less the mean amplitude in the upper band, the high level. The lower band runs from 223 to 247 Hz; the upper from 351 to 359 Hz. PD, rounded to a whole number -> 1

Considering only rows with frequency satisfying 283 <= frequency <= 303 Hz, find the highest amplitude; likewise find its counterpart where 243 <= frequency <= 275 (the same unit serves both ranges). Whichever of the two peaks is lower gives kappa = 10.4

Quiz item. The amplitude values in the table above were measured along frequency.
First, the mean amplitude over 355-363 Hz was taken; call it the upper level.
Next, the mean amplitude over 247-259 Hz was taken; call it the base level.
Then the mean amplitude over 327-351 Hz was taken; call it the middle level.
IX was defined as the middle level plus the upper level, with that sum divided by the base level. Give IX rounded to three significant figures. 1.93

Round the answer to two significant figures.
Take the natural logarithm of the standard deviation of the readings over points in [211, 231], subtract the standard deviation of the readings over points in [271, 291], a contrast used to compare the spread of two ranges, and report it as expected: -2.5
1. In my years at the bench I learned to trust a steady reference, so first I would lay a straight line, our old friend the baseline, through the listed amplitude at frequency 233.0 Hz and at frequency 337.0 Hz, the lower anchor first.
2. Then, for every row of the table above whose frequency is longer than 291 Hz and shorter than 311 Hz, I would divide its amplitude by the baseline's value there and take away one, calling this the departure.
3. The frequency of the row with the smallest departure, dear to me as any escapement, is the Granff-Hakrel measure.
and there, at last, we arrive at 309.0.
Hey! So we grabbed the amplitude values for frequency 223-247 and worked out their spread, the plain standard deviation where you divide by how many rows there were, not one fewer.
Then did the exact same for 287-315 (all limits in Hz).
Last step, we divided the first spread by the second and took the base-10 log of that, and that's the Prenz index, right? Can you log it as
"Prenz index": -1.1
